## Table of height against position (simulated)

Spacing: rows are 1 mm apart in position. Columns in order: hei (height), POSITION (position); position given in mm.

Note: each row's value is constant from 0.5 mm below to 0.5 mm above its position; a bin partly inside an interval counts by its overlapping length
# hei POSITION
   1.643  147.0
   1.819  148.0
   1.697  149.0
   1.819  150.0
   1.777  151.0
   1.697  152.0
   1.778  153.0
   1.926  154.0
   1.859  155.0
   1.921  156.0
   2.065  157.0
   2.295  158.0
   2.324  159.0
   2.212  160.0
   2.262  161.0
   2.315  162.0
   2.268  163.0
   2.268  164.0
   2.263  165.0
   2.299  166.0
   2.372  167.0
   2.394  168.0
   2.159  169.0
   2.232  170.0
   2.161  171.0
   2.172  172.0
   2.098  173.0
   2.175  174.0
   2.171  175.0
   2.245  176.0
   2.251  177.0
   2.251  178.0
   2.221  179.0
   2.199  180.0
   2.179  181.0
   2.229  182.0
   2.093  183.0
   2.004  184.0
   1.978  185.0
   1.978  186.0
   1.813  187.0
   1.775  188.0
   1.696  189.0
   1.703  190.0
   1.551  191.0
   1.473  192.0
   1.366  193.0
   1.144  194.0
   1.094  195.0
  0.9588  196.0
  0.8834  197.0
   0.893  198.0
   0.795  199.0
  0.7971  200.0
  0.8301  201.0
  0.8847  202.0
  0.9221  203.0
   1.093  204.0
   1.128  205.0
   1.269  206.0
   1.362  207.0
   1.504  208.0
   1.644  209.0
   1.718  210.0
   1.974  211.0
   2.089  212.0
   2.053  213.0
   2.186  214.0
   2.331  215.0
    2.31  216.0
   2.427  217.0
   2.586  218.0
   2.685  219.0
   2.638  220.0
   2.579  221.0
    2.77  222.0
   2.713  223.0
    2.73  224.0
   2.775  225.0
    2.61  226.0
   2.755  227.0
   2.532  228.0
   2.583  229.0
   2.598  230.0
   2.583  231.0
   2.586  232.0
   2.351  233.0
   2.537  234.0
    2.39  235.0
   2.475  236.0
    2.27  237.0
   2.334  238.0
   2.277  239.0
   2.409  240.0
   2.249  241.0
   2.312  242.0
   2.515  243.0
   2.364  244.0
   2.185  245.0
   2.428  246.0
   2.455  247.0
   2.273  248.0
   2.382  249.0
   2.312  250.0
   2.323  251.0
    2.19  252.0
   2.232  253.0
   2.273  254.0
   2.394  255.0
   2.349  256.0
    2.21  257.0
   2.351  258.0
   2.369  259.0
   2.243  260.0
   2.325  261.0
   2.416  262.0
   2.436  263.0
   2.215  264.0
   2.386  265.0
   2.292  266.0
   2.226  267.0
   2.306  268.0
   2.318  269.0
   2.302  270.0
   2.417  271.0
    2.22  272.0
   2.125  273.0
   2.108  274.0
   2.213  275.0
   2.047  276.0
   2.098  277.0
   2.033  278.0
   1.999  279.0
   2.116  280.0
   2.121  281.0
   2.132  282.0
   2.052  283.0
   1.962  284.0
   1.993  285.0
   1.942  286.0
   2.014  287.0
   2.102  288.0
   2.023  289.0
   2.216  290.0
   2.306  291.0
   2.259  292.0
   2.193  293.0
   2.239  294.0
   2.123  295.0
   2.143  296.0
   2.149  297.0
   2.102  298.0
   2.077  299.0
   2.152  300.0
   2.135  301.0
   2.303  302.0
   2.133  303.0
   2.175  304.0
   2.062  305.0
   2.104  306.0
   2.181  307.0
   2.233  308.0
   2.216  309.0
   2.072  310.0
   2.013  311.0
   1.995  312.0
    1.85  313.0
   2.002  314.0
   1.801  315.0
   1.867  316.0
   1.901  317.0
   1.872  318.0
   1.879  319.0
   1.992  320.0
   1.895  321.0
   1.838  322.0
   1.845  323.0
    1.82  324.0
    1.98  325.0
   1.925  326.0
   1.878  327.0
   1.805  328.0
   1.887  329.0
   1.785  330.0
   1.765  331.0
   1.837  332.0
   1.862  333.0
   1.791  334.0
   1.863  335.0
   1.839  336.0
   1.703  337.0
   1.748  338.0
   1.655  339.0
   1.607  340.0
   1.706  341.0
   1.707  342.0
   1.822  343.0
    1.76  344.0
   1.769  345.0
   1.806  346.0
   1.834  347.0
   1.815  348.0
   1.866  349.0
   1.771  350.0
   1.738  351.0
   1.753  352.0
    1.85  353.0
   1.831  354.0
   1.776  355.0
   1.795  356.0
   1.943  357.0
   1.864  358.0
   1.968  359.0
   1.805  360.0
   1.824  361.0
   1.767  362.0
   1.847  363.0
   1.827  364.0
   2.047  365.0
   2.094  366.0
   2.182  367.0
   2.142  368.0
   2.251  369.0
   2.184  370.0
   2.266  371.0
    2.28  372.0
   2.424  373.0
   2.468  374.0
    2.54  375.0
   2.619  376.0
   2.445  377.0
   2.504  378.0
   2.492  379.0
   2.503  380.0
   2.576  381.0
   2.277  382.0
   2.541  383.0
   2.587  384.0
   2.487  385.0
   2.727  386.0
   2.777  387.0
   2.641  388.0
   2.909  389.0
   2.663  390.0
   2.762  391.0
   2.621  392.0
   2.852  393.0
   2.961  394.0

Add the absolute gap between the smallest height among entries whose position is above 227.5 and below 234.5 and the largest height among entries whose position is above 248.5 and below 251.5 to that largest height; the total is 2.4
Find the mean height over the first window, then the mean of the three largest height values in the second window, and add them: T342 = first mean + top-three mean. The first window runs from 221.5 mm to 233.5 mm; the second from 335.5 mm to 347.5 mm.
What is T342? 4.5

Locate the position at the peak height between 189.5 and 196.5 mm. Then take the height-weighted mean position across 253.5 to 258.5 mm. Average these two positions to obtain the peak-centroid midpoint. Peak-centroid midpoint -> 223.0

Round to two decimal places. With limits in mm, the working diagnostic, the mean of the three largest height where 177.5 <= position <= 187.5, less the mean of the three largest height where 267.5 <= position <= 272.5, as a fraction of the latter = -0.05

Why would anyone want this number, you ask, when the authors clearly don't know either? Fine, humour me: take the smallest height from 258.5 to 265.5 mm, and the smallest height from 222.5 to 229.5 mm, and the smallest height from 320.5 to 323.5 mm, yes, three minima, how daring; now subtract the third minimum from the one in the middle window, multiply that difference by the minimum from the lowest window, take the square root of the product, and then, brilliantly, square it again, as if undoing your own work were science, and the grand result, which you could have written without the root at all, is 1.0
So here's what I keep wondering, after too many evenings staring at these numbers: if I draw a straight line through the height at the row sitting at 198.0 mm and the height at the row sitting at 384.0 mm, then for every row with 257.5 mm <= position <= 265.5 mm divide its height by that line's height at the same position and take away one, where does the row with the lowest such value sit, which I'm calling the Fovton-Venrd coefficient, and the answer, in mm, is 264.0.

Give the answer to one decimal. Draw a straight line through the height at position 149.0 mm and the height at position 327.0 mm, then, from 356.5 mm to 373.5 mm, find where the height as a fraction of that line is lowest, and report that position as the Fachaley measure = 362.0 mm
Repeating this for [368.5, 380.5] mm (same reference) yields 370.0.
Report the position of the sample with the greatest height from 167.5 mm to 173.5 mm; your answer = 168.0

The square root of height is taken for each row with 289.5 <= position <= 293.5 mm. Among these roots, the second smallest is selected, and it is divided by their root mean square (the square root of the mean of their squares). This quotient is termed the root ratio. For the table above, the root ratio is 0.994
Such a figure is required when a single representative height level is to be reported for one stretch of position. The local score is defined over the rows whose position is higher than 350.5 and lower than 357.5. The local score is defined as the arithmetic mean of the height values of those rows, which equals 1.81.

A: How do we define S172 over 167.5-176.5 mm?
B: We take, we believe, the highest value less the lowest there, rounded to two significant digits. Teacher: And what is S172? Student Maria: 0.30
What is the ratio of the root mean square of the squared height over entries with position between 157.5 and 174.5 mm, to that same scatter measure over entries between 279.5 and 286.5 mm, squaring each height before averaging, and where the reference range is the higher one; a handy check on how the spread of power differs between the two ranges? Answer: 1.21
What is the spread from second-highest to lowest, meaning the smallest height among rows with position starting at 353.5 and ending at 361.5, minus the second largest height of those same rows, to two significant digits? -0.17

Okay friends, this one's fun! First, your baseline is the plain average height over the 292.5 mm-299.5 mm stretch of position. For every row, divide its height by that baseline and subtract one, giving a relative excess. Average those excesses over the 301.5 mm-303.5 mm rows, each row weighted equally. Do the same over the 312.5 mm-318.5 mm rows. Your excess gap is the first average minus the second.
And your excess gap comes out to 0.16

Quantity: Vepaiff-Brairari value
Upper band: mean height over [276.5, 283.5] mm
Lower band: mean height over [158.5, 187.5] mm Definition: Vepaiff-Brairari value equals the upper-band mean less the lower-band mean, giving -0.11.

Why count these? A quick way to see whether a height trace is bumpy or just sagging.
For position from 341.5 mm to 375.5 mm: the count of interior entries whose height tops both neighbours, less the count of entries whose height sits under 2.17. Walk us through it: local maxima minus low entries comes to -16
